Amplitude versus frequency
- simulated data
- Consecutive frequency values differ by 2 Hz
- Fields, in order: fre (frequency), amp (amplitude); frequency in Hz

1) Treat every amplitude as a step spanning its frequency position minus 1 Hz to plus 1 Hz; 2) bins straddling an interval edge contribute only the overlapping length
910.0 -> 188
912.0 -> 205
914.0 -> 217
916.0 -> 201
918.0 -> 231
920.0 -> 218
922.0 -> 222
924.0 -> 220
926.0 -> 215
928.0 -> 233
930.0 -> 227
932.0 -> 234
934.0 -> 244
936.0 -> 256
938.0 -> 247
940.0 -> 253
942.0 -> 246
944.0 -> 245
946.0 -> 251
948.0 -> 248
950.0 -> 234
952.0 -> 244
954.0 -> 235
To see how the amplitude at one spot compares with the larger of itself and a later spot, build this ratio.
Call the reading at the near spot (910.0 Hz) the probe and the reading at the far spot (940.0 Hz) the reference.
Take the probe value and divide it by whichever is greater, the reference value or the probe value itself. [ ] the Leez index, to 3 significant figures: 0.743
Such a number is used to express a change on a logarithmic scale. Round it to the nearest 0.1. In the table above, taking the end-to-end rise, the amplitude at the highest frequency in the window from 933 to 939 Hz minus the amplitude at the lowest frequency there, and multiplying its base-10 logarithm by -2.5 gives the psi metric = -1.2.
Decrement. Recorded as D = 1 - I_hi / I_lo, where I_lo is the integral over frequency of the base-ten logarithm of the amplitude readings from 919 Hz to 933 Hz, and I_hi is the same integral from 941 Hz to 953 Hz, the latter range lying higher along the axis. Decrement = 0.1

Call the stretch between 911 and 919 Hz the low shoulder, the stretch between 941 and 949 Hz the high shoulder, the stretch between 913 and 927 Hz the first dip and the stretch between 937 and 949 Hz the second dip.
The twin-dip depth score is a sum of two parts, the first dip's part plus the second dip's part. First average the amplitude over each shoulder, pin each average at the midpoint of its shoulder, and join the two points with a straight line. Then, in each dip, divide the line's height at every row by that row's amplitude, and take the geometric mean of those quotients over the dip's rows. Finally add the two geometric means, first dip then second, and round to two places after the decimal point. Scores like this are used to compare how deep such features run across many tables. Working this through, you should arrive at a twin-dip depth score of 1.99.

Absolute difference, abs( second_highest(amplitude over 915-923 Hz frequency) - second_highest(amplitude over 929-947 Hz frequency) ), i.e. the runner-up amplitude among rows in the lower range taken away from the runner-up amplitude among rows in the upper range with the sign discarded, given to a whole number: 31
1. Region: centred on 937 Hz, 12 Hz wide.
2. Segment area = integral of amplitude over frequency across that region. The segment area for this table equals 2960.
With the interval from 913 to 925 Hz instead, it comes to 2618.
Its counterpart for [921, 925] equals 884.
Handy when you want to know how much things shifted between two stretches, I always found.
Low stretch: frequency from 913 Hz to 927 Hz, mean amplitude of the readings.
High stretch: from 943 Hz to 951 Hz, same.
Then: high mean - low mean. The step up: 27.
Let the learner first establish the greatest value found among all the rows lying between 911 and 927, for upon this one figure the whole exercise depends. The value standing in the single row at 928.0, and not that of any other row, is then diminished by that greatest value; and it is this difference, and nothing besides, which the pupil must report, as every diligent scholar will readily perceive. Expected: 2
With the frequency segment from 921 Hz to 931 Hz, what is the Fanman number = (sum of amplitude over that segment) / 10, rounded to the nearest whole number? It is 112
